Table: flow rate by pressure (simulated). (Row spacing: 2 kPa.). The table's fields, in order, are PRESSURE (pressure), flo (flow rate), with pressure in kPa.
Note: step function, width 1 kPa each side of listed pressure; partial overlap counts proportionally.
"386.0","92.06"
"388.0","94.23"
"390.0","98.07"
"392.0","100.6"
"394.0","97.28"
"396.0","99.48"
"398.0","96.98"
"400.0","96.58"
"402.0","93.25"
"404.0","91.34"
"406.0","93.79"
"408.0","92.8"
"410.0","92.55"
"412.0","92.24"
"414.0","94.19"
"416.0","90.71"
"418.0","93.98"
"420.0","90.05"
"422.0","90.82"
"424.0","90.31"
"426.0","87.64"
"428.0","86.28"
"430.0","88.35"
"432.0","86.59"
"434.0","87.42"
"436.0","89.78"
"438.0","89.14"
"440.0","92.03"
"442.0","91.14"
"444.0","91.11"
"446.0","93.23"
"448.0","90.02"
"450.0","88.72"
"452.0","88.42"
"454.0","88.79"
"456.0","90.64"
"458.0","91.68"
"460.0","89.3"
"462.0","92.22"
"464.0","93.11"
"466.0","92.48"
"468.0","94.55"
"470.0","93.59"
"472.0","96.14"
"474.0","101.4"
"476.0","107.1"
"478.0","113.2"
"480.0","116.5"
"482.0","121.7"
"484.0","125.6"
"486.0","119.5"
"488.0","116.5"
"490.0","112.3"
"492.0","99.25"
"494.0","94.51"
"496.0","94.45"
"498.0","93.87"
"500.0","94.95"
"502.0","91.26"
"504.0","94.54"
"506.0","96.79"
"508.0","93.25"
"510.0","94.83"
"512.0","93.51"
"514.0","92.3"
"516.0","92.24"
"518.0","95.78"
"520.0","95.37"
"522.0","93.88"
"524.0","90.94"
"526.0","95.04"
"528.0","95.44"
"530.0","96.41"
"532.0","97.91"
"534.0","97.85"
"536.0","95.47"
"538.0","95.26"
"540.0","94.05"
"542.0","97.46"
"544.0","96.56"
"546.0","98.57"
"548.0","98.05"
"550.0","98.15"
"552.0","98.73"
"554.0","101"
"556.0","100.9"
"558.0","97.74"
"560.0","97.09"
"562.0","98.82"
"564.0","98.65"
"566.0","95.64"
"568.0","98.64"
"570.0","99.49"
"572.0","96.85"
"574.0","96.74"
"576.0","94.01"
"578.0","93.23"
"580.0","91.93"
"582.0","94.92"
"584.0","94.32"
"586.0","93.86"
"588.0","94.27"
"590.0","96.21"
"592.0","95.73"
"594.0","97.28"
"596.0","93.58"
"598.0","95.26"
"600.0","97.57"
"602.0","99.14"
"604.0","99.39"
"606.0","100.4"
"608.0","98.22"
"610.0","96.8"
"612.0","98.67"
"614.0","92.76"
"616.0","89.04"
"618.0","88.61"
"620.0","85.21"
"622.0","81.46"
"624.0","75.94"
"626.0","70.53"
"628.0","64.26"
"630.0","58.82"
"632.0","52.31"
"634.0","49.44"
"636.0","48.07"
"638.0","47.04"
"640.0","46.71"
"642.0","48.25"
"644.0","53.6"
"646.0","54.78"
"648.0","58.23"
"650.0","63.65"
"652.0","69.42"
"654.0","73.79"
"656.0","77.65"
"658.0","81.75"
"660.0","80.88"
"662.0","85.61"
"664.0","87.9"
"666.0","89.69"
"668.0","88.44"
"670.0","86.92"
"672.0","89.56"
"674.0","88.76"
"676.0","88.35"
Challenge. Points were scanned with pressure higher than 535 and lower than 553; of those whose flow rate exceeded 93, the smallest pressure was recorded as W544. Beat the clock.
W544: 536.0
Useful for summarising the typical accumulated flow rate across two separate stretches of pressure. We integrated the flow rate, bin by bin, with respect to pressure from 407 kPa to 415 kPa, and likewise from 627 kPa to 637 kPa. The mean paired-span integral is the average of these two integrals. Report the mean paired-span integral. 645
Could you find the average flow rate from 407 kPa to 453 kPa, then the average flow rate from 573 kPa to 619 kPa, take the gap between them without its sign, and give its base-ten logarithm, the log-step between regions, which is 0.70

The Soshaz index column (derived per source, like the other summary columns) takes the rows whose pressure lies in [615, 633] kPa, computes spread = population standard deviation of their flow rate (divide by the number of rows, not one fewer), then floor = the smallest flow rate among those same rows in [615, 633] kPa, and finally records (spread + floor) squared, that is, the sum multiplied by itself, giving 4215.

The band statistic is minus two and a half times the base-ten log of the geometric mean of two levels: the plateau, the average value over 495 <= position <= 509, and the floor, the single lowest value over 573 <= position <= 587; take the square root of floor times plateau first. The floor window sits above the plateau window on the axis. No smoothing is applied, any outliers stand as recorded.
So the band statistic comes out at -4.92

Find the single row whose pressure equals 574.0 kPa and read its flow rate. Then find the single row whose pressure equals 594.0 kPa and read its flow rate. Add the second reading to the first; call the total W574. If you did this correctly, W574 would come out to 194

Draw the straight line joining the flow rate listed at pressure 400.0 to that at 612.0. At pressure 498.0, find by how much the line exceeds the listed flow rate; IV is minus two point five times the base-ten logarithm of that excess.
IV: -1.4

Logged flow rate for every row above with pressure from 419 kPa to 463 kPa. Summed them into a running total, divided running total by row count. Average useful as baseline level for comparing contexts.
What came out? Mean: 90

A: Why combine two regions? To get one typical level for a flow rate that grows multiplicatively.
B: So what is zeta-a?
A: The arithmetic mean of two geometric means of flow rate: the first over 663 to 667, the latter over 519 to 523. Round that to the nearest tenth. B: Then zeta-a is 91.7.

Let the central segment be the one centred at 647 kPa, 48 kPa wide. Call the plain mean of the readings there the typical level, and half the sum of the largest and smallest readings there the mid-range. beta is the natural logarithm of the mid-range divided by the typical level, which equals 0.014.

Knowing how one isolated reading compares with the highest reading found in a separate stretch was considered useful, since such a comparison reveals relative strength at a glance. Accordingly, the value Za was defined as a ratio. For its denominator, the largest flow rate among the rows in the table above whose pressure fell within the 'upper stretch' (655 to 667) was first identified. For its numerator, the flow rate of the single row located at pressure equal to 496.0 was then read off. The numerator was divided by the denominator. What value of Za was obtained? 1.1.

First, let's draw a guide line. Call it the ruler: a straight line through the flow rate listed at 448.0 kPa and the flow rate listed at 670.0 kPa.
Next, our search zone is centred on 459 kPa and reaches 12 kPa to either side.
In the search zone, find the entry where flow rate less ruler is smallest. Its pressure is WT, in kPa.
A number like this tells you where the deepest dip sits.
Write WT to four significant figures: 452.0 kPa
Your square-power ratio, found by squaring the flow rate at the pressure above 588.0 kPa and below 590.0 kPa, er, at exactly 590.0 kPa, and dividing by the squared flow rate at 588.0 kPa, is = 1.04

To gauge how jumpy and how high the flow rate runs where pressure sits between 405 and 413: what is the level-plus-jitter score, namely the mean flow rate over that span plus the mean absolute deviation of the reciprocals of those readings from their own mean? 93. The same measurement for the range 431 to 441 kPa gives 89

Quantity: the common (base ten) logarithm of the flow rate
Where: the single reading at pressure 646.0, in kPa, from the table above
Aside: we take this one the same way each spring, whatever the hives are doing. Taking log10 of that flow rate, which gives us 1.74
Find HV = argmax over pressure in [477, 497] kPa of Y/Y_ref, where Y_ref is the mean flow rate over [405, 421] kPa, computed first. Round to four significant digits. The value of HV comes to 484.0 kPa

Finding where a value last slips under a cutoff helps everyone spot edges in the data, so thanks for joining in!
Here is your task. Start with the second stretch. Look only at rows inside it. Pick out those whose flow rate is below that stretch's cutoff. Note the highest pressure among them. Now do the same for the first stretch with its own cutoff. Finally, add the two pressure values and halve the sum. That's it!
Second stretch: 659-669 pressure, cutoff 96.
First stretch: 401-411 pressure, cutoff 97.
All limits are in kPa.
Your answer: 539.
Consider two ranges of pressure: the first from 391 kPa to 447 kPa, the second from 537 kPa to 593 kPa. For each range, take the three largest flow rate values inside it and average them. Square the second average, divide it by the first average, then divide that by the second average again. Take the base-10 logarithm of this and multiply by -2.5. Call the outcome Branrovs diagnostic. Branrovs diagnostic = -0.01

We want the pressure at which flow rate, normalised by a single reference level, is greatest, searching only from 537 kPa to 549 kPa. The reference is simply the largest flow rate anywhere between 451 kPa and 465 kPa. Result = 546.0 kPa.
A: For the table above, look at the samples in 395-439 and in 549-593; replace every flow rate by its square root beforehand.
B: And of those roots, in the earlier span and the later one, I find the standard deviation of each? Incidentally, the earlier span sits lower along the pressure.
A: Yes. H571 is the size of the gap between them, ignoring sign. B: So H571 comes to 0.05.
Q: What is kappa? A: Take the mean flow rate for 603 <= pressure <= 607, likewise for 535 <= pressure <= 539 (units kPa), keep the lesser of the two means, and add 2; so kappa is 97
